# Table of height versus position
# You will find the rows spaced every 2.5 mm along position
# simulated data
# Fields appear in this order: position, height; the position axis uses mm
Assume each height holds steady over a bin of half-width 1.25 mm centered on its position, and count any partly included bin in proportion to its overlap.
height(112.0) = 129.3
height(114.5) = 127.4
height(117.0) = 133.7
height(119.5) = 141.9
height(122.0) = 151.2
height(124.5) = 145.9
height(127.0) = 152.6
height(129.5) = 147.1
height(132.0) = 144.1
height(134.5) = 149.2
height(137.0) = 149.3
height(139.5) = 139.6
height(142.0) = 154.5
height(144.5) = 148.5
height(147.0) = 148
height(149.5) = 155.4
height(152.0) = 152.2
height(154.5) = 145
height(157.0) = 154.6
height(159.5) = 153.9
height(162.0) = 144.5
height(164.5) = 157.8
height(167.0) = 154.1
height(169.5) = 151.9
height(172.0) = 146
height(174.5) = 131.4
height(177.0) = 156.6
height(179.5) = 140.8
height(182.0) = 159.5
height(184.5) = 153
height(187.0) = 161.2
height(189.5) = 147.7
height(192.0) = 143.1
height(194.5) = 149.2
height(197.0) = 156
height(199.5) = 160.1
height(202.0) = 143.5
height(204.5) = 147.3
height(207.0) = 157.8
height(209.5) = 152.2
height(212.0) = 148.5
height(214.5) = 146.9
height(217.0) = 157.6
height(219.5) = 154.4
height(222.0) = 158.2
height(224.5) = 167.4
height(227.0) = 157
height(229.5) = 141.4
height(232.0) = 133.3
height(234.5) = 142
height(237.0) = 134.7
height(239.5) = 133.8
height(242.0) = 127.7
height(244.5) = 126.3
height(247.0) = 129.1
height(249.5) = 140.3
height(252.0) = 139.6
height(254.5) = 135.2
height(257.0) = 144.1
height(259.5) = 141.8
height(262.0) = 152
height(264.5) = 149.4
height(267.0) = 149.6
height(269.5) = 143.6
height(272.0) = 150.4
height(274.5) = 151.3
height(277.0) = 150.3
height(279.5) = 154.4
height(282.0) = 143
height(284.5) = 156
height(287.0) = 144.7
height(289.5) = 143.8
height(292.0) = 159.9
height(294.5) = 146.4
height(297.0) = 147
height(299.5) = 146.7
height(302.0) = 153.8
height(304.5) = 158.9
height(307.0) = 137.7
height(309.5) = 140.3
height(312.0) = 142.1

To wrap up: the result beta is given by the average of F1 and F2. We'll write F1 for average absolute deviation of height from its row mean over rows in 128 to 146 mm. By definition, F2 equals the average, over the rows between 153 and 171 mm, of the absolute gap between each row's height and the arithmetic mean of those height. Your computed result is 3.6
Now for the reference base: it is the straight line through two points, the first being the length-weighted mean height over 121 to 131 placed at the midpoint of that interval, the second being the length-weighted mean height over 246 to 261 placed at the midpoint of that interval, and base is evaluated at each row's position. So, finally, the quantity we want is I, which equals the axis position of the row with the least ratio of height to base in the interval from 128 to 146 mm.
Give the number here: 139.5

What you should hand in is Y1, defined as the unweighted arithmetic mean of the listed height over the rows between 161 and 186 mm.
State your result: 150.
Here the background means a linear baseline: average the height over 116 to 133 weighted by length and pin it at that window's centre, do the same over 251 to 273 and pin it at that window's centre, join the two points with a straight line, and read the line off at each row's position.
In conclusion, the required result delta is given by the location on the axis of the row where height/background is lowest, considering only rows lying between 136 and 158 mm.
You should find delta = 139.5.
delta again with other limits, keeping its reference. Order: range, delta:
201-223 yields 202.0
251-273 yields 254.5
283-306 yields 289.5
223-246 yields 244.5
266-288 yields 282.0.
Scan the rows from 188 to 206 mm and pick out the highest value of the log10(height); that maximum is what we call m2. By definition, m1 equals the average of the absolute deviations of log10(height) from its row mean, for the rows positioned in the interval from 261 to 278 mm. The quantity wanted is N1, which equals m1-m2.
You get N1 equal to -2.20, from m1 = 0.005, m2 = 2.204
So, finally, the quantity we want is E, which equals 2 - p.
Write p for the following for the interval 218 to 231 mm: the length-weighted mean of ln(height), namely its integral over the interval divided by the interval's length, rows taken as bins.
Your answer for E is -3.04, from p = 5.04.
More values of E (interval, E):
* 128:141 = -2.98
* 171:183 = -2.99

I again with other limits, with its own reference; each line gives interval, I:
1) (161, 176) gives 174.5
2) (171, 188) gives 174.5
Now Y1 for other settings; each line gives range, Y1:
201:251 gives 145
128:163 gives 149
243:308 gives 146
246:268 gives 142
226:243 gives 139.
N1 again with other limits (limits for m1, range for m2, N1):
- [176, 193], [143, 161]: -2.17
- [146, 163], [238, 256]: -2.14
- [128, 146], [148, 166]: -2.19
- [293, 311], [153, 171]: -2.18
